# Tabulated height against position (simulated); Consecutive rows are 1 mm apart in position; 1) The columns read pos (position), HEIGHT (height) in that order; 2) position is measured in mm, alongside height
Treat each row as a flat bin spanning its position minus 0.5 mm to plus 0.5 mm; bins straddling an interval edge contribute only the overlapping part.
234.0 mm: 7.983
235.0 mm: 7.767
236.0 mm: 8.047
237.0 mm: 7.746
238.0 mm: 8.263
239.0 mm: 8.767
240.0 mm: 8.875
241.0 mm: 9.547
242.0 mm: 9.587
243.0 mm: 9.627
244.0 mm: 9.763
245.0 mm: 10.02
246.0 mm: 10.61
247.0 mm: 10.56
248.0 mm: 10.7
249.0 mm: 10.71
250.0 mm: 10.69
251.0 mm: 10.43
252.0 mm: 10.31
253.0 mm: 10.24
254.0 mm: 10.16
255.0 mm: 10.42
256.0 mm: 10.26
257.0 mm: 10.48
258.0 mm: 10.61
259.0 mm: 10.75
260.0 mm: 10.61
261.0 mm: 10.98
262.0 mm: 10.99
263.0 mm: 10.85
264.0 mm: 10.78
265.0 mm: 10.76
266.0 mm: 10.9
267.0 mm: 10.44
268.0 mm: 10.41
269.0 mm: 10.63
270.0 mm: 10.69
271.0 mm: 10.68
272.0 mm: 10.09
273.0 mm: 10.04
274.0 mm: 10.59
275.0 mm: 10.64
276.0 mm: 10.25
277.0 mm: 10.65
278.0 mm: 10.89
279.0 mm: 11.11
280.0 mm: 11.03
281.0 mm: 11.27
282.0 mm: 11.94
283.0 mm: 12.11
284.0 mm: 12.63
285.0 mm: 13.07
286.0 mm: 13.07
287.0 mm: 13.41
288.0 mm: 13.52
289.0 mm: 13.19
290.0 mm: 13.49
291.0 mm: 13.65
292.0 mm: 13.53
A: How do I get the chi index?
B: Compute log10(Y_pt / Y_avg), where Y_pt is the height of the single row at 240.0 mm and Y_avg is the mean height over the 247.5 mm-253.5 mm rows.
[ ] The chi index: -0.07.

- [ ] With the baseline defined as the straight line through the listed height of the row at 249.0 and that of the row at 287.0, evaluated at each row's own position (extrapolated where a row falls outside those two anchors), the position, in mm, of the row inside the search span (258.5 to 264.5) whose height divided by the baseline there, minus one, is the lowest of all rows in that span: 264.0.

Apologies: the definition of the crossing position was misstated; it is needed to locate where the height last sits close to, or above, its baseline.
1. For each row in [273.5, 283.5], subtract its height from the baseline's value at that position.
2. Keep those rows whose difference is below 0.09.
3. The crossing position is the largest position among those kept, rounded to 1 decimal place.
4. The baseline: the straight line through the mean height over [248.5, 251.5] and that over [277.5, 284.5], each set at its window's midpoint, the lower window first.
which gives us 283.0 mm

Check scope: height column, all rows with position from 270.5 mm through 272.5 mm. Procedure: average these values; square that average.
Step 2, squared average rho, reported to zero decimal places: 108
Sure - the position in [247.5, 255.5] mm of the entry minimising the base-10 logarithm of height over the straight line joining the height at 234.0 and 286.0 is 254.0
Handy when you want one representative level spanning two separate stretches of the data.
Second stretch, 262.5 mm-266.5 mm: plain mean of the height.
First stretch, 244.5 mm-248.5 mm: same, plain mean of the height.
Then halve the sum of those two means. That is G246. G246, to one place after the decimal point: 10.6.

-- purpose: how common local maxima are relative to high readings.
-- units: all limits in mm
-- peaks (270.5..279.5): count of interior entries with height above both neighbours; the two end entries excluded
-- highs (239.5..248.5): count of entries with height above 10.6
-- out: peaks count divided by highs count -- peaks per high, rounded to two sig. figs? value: 0.50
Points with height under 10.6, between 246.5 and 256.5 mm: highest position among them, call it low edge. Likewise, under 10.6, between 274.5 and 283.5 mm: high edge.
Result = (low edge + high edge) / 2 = 266.0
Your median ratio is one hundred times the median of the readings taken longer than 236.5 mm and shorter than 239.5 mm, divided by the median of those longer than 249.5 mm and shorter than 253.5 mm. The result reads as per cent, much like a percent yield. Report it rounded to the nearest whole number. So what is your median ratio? 80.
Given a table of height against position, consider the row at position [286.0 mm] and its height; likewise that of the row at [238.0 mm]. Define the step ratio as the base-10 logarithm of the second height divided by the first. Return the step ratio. -0.20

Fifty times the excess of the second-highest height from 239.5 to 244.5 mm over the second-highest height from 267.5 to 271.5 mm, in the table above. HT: -53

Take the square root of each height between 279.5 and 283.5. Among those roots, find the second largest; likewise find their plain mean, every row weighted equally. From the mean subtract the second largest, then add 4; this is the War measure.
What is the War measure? 3.95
